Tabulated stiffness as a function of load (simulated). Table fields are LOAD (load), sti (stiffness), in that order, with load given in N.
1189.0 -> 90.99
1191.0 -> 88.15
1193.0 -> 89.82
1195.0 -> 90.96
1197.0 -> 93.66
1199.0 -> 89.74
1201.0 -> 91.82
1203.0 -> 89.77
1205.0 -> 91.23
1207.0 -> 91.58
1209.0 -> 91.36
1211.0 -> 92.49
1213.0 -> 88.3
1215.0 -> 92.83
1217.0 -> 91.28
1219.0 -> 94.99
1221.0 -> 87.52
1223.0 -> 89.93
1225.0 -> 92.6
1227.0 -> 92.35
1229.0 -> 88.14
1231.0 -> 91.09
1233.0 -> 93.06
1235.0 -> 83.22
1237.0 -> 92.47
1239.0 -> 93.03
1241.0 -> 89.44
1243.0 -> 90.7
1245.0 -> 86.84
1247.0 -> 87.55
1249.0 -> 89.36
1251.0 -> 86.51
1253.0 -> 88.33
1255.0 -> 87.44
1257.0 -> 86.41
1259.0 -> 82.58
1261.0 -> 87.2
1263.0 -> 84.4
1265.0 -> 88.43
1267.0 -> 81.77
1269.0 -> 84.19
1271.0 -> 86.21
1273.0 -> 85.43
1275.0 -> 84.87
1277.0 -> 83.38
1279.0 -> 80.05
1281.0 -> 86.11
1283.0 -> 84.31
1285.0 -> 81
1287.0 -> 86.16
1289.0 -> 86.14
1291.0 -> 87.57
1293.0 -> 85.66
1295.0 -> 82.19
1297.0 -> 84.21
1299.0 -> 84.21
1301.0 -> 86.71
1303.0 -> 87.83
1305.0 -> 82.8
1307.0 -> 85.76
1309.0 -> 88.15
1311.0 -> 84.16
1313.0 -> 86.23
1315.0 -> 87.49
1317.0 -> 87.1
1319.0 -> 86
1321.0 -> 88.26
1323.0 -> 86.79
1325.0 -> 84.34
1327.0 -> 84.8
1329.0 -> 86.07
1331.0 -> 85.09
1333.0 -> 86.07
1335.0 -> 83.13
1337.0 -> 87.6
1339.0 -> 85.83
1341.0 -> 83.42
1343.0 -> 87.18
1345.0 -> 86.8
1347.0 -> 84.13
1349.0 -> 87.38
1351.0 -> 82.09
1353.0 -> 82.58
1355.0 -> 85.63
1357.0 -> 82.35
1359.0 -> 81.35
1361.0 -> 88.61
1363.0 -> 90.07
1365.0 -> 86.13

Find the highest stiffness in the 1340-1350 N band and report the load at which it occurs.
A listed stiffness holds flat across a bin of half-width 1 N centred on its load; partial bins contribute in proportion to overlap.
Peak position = 1349.0 N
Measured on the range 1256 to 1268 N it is 1265.0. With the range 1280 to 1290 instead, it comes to 1287.0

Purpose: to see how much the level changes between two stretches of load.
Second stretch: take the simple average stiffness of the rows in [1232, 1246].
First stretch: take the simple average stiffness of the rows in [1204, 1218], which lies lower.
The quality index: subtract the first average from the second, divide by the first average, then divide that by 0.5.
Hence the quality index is -0.03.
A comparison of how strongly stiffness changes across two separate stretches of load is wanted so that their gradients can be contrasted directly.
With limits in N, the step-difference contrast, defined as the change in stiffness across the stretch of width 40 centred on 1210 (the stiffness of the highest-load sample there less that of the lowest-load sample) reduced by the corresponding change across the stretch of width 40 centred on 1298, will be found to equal -7.1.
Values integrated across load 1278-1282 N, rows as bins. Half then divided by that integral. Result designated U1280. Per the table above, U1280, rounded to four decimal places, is 0.0015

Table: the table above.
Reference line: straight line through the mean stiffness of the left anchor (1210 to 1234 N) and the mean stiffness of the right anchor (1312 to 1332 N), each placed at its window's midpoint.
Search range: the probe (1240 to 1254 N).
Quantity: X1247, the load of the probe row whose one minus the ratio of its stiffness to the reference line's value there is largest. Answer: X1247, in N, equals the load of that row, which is 1251.0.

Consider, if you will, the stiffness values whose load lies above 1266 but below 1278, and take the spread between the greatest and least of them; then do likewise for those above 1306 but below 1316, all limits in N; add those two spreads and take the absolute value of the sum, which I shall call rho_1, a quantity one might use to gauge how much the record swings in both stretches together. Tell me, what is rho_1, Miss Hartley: 8.4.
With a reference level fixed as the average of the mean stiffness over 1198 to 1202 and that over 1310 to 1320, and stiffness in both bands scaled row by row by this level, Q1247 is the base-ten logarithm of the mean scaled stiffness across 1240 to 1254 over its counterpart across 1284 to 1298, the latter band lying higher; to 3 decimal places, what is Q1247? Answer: 0.018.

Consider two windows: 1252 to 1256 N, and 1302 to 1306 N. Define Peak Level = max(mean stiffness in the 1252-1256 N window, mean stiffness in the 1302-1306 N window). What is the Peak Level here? 87.9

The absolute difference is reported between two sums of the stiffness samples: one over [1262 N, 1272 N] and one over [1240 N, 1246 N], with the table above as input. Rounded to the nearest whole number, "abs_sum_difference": 158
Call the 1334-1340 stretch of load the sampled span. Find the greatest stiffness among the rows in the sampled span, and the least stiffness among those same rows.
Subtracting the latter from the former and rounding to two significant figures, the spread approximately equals 4.5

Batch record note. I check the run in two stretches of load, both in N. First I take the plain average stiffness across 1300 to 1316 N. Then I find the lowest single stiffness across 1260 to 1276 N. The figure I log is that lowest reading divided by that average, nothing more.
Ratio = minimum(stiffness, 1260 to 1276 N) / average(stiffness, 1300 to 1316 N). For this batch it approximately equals 0.95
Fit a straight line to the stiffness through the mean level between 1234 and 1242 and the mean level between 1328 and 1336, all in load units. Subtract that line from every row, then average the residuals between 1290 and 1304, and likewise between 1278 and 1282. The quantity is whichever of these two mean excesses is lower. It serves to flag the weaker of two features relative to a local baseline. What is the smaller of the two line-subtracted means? -4.5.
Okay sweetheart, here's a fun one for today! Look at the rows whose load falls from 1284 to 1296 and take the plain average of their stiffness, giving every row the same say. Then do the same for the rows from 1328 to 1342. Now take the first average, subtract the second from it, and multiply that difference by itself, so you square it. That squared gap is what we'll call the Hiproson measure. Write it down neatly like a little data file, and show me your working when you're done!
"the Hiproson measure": 0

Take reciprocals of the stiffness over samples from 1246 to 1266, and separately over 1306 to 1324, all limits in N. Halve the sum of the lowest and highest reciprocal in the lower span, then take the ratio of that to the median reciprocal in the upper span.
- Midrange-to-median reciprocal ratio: 1.011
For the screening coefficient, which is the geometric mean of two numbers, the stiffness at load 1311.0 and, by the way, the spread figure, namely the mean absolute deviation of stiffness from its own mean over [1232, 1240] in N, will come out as 17.4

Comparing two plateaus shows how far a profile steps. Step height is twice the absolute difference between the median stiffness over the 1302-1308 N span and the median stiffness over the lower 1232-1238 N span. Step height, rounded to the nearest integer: 13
